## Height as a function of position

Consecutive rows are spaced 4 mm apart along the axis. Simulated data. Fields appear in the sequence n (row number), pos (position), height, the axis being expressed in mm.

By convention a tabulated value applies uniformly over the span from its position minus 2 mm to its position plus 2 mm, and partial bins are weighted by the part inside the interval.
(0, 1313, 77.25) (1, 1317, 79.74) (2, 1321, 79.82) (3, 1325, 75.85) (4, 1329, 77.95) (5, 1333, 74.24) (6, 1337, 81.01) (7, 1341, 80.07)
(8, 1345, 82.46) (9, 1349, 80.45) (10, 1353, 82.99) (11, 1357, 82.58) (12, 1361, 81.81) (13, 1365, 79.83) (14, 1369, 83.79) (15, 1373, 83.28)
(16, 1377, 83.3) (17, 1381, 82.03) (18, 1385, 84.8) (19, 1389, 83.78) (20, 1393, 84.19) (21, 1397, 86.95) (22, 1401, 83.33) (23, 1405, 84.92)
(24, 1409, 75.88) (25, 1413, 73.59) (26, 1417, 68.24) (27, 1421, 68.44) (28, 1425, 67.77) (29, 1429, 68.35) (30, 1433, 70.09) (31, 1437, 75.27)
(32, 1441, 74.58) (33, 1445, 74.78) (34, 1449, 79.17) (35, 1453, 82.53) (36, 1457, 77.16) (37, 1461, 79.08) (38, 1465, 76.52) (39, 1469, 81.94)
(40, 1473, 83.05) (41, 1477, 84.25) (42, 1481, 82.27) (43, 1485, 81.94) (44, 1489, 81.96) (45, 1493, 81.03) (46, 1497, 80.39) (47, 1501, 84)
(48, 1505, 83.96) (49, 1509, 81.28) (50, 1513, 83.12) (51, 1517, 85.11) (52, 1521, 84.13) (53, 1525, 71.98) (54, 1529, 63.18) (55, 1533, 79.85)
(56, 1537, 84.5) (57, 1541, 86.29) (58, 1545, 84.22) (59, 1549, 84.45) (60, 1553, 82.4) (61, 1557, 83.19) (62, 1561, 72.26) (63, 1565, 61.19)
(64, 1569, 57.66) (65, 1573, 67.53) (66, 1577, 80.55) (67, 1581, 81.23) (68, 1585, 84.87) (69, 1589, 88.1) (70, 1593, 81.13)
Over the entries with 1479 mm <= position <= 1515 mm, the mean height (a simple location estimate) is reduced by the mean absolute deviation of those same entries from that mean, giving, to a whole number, 81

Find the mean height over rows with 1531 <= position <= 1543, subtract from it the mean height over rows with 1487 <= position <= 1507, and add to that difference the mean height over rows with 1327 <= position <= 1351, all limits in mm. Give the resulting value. 81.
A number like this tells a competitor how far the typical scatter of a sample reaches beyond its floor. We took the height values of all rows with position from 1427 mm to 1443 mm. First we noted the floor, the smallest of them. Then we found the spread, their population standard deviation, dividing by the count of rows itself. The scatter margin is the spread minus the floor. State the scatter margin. -65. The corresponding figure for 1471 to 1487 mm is -81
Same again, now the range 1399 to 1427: -61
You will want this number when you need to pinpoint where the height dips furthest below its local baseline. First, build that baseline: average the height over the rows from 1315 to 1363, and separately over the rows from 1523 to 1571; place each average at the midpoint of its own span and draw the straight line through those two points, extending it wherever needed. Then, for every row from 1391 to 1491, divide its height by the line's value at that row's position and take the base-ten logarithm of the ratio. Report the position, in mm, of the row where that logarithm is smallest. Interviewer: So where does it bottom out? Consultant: 1425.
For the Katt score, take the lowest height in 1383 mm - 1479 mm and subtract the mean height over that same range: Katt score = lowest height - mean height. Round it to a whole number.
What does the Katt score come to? -10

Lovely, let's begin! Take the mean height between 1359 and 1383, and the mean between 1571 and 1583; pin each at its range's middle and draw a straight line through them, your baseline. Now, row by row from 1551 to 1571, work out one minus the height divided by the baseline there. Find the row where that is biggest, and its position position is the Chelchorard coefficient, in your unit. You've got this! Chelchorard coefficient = 1569 mm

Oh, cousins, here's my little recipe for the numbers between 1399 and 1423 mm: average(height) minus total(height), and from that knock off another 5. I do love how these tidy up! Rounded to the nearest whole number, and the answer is -384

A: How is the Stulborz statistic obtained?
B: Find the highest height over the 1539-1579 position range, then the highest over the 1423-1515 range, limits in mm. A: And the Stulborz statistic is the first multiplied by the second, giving 7270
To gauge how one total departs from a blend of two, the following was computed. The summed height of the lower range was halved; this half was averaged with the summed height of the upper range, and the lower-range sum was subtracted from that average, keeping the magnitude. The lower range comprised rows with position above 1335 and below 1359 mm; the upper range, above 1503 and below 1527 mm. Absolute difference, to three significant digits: 122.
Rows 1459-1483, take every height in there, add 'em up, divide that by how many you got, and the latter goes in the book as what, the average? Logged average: 81.2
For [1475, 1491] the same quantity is 82.6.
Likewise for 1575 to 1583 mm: 80.9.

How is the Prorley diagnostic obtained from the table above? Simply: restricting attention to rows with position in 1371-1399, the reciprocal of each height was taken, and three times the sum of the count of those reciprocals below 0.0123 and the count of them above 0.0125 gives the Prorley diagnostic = 21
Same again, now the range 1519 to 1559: 30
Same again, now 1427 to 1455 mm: 21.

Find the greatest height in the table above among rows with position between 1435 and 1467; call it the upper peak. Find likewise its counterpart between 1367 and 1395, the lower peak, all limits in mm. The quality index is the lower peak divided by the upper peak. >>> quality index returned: 1.03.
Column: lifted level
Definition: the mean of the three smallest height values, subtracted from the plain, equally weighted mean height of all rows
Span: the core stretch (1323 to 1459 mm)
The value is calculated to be 11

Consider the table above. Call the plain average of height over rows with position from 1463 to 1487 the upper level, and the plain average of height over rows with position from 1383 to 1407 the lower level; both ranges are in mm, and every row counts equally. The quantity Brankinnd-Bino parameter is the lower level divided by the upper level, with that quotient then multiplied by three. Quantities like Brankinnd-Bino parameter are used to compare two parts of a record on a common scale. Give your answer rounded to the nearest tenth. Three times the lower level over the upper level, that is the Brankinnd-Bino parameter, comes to 3.1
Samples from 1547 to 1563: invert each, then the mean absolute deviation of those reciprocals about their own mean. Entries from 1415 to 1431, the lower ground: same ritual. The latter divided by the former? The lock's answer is 0.07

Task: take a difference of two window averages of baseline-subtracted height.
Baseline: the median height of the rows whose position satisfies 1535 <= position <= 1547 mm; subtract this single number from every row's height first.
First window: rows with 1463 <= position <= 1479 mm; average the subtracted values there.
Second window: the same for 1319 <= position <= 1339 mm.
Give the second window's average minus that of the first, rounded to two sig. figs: -3.7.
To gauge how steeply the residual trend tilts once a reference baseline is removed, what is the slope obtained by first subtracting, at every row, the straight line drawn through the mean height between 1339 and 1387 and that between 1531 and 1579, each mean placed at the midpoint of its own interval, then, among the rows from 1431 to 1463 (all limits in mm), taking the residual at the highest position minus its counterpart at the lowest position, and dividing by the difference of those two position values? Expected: 0.35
